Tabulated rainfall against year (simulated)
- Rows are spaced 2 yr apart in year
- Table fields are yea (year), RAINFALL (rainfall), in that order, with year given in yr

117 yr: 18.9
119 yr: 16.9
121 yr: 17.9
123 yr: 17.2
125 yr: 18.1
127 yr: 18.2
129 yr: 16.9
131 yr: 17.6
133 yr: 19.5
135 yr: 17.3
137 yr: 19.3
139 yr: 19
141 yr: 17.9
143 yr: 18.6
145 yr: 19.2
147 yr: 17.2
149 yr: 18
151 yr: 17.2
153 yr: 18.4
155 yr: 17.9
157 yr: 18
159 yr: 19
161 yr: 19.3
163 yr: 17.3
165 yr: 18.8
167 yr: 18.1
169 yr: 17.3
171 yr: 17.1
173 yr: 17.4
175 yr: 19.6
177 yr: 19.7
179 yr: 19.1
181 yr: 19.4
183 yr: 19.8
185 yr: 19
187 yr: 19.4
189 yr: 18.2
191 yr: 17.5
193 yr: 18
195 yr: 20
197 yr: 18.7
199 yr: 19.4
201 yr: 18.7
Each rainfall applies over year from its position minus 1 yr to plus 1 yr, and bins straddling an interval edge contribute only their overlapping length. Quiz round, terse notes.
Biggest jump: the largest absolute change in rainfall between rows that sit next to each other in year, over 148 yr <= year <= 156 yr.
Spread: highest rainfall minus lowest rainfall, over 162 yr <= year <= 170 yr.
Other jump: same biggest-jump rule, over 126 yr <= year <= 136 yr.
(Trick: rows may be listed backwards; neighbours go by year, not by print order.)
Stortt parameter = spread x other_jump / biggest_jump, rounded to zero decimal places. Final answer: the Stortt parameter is 3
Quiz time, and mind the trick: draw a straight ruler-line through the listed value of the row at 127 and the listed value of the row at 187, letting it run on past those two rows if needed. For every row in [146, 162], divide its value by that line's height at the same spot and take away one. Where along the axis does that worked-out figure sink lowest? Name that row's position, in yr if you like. 151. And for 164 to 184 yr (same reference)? 171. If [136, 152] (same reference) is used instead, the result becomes 151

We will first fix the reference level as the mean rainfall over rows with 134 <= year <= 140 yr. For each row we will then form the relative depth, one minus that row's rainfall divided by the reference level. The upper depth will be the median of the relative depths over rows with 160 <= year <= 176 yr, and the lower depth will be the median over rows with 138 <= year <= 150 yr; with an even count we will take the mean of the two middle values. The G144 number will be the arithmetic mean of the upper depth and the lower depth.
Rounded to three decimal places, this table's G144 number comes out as 0.027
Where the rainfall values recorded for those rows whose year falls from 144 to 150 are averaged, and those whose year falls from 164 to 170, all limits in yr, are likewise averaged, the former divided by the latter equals 1.00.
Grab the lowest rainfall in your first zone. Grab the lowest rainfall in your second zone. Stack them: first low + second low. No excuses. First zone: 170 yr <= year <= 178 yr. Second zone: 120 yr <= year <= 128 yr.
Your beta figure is 34.3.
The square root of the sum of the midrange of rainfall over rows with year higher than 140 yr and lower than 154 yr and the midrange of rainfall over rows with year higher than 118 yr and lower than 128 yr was 5.98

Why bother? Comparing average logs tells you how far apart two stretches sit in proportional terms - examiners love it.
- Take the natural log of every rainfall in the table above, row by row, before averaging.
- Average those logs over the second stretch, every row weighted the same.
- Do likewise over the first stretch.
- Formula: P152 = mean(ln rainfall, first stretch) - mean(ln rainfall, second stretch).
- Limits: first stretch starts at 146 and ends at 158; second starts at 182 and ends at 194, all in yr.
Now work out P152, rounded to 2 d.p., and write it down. -0.05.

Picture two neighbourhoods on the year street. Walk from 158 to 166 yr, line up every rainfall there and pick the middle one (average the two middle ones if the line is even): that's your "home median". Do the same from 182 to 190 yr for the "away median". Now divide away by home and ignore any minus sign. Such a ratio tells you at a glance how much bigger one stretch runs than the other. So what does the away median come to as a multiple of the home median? 1.02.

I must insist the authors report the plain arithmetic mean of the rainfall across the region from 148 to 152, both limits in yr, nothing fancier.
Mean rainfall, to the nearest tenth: 17.6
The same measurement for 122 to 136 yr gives 17.8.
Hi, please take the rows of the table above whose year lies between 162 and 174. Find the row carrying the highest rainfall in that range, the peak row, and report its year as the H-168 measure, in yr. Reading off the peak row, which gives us 165 yr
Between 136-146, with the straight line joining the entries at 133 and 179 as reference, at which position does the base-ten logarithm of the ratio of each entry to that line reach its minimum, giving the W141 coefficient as 141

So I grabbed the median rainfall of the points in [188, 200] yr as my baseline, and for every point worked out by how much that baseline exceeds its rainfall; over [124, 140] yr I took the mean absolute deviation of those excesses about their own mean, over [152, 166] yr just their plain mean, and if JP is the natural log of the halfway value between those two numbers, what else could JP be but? -0.87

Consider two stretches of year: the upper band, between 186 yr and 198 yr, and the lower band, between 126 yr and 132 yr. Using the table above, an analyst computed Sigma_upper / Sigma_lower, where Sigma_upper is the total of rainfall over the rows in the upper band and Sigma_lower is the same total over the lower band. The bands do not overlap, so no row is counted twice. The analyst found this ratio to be 2.1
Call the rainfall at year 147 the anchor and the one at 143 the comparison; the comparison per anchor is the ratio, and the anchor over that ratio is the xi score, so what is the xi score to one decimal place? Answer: 15.9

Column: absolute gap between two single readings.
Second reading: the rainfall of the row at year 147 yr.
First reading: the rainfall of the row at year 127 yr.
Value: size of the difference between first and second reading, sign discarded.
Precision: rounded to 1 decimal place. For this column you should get 1.0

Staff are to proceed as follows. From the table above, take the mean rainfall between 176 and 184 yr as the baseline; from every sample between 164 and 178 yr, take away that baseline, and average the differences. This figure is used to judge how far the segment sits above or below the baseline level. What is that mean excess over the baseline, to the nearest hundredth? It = -1.21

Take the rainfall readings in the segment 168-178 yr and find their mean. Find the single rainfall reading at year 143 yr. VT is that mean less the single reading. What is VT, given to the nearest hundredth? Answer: -0.38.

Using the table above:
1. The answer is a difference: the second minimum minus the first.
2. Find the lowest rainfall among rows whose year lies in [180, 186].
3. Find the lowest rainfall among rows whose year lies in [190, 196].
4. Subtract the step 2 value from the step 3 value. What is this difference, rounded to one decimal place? -1.5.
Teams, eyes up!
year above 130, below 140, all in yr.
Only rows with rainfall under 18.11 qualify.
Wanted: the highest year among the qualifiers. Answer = 135 yr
